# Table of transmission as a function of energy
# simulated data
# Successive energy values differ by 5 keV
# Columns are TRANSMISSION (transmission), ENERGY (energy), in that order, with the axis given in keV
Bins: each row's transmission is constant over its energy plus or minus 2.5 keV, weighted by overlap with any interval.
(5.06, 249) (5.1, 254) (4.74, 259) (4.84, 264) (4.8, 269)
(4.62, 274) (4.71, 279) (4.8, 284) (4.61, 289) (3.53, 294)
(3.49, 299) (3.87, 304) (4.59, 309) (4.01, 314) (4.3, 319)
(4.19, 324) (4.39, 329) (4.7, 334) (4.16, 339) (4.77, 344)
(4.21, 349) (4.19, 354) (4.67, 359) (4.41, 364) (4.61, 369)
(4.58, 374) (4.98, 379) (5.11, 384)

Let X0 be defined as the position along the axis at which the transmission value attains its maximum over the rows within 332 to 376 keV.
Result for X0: 344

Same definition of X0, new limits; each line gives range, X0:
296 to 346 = 344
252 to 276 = 254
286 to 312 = 289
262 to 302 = 264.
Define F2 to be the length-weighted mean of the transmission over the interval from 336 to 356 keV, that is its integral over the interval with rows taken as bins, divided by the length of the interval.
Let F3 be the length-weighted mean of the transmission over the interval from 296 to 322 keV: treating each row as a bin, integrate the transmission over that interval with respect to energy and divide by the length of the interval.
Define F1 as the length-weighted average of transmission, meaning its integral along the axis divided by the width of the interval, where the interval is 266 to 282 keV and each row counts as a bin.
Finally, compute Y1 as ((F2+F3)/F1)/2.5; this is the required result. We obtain 0.711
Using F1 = 4.7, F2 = 4.35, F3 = 4.04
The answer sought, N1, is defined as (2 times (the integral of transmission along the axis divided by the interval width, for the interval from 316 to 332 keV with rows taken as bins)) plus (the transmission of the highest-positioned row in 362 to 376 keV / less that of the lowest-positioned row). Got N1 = 8.8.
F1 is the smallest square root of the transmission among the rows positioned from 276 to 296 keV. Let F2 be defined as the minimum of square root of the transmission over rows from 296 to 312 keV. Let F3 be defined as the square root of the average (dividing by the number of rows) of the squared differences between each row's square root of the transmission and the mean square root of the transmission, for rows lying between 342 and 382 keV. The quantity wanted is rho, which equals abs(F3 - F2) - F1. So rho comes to -0.07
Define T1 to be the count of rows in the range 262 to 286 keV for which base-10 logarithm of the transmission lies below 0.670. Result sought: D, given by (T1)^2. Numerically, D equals 1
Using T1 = 1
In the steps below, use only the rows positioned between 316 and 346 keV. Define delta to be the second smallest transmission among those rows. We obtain 4.19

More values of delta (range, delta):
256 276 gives 4.74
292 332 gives 3.53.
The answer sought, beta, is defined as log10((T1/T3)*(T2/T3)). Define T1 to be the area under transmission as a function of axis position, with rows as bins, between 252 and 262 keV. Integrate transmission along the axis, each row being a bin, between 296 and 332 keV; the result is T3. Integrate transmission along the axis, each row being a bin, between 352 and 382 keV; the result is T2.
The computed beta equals -0.5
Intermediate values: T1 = 49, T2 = 138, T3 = 148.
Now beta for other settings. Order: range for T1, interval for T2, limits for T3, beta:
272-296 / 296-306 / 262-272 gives 0.2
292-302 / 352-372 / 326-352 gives -0.6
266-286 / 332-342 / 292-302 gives 0.5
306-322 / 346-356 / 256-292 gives -1.0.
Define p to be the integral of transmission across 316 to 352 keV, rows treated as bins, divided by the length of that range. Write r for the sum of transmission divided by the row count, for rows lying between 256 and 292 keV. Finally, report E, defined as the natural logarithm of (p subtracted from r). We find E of -1.05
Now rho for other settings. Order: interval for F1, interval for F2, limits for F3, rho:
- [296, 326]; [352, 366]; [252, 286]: 0.15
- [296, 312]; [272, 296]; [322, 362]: -0.05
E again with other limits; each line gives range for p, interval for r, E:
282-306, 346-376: -0.93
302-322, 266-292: -0.68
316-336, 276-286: -0.97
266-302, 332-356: -3.20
